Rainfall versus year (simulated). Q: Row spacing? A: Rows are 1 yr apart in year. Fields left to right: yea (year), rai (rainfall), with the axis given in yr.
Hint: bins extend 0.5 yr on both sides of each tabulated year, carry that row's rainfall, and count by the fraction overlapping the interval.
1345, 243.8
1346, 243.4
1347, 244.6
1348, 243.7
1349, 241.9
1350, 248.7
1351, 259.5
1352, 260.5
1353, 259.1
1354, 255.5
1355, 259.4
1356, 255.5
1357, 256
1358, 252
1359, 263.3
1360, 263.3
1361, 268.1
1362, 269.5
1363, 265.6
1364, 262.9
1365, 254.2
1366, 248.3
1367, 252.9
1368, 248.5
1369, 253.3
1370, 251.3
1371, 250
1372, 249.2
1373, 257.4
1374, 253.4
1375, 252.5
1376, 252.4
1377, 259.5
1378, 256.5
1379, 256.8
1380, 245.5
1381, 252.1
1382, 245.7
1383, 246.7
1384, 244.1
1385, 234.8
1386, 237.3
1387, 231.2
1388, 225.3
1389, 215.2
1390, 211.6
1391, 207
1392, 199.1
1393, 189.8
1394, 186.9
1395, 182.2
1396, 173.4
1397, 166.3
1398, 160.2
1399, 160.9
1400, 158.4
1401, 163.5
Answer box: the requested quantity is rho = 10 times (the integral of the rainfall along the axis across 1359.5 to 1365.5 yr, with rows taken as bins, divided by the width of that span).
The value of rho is 2639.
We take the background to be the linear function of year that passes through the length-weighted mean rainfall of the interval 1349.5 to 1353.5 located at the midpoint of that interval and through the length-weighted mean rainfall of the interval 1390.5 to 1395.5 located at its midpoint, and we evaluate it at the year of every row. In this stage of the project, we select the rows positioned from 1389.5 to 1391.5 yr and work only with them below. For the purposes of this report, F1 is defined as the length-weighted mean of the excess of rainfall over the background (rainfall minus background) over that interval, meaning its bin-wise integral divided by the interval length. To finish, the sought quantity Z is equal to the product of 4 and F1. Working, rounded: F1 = 12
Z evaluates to 50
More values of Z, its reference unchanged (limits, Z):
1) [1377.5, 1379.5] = 165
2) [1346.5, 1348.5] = -76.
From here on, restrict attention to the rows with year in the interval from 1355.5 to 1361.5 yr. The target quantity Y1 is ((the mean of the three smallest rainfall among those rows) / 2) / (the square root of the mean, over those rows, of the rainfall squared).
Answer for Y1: 0.490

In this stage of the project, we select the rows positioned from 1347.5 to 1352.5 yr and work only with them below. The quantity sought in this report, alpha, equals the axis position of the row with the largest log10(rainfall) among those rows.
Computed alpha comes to 1352 yr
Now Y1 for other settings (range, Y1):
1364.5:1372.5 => 0.495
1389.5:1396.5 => 0.468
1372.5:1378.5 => 0.495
